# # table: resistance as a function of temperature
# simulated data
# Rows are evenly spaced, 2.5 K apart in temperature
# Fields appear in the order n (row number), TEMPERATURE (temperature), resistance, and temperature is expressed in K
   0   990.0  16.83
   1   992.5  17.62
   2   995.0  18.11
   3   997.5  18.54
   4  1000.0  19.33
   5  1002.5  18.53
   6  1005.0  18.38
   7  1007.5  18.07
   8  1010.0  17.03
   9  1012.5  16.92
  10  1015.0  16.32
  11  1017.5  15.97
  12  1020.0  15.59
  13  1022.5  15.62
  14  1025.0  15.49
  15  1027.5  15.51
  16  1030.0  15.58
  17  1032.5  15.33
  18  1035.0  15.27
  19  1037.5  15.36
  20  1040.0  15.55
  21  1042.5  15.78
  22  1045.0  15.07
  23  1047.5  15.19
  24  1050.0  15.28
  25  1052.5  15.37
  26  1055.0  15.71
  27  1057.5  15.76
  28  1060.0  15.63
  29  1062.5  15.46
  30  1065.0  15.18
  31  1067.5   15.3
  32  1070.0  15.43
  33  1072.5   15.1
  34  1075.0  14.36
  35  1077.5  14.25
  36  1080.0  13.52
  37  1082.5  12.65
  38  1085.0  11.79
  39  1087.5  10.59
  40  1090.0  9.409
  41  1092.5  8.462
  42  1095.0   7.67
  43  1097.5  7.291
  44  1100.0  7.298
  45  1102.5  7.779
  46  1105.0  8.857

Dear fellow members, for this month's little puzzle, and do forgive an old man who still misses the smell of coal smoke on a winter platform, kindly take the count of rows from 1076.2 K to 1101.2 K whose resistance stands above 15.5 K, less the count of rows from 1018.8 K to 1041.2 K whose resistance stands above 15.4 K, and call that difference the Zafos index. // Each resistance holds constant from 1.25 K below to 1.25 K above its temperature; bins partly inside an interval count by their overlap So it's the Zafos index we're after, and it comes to -6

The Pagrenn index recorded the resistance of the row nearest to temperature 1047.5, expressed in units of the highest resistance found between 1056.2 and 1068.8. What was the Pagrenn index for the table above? 0.964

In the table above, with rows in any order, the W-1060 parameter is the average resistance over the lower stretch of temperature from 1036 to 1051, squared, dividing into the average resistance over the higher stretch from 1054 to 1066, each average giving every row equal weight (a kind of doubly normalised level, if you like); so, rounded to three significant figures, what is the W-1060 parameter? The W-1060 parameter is 0.0658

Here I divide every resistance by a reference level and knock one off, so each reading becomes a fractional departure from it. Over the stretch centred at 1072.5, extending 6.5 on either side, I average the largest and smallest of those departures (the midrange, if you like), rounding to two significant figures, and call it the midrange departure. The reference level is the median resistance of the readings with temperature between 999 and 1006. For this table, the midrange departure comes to -0.20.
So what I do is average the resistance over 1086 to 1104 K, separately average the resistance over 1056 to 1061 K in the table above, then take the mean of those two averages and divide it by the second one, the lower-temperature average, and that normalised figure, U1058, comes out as 0.77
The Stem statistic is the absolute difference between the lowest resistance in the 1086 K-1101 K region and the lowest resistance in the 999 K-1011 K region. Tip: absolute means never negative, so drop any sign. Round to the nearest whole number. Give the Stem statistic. 10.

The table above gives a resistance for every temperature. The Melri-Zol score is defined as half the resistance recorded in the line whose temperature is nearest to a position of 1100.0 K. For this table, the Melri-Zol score 3.65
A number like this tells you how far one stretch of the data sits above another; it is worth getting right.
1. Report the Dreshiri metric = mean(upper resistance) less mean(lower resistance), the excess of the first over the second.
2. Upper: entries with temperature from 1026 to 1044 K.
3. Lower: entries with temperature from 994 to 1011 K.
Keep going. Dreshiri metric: -2.8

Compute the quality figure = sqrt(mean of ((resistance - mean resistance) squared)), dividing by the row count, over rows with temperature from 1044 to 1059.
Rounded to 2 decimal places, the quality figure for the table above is 0.26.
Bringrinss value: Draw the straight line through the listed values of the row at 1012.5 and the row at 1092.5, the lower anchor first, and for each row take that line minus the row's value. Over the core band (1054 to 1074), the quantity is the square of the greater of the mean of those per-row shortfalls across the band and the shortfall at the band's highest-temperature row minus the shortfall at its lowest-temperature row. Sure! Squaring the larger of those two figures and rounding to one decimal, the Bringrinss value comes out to 1.5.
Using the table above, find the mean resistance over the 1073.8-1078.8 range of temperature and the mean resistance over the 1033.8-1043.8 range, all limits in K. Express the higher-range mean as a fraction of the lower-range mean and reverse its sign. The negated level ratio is -0.92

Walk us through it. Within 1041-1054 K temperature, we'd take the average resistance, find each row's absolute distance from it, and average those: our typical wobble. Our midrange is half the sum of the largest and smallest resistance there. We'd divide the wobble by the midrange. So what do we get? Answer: 0.012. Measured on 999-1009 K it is 0.020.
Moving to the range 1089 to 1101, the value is 0.087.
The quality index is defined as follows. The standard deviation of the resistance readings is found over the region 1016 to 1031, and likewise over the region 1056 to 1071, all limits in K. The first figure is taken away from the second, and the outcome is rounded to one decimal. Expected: 0.0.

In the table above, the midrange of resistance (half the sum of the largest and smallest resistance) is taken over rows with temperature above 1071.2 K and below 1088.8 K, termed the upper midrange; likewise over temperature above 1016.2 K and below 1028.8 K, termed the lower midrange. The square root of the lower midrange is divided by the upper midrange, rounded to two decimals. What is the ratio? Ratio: 0.31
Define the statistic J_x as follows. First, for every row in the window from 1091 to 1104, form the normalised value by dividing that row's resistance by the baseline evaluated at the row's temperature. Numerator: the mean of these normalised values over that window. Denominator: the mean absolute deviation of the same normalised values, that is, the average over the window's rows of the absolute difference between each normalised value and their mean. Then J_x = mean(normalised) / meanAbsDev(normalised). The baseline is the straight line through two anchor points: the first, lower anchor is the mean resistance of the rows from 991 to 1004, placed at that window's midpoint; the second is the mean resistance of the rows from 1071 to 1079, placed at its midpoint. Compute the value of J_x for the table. 23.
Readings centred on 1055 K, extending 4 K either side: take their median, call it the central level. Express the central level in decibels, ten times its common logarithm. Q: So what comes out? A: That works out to 12.0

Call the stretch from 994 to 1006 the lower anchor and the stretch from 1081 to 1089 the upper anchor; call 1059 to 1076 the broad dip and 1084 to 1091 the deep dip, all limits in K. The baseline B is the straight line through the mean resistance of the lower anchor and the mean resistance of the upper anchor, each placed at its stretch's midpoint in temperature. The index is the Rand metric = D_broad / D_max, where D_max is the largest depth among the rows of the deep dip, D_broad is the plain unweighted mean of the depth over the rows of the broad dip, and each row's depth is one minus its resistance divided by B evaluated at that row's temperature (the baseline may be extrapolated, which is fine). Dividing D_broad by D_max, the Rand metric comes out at -1.0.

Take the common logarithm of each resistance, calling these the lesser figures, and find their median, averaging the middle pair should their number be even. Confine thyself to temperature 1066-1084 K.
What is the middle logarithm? 1.16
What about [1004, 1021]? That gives 1.23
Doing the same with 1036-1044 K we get 1.19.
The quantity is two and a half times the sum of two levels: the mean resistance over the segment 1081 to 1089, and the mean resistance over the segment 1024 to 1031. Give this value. 68.0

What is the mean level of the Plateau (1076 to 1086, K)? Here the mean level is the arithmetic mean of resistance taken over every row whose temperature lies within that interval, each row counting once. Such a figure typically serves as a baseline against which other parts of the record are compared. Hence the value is 13.1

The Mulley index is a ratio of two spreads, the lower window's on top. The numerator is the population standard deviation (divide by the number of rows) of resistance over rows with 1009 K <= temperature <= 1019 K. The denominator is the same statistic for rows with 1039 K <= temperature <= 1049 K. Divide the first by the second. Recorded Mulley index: 1.5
